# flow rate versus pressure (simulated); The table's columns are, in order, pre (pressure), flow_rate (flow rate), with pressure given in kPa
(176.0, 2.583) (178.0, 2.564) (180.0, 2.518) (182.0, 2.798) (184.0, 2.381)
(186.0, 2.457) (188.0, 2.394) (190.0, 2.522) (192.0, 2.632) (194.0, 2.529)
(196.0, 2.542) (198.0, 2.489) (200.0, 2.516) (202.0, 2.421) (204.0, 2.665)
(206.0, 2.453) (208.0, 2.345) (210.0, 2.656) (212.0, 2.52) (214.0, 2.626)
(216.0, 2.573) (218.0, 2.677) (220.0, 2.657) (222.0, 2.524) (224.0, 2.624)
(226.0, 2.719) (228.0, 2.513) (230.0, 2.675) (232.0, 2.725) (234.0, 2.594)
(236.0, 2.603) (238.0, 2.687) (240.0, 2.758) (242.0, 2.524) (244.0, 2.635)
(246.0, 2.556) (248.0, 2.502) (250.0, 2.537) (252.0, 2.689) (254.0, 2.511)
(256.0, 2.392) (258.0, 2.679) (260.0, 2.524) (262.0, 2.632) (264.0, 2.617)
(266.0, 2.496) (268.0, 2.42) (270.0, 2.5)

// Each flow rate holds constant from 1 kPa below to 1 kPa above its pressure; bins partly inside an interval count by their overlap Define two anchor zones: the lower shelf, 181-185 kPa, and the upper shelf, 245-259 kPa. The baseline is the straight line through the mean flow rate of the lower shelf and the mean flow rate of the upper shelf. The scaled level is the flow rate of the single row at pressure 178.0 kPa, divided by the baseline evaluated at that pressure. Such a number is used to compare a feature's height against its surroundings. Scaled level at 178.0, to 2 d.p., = 0.99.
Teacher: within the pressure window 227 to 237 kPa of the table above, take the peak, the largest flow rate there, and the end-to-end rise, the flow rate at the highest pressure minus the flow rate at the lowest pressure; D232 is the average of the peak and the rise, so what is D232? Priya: 1.41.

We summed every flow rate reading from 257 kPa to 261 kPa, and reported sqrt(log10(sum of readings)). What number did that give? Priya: 0.846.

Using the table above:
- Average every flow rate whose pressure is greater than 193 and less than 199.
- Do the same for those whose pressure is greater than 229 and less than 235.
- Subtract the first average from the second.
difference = 0.14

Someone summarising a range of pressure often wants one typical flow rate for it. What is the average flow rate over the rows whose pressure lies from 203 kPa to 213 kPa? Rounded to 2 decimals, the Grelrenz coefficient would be 2.53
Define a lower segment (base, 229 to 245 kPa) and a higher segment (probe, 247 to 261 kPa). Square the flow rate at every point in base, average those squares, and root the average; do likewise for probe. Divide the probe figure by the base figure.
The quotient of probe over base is 0.96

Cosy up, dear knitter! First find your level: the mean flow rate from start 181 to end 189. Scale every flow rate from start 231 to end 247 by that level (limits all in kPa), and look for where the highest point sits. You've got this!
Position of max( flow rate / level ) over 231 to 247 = 240.0 kPa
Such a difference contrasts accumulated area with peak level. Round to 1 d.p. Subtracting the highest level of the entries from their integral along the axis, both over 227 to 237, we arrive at 23.5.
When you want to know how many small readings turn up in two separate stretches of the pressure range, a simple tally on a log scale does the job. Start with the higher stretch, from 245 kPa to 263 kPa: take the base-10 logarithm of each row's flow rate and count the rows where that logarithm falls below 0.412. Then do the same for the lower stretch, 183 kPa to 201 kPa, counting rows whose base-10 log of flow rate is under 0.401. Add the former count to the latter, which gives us 11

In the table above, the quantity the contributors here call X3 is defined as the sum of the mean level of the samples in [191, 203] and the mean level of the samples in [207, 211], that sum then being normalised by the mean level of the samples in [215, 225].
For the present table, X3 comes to 1.92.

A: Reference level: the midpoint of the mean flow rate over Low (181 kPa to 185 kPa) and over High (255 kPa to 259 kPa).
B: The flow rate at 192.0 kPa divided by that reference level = 1.03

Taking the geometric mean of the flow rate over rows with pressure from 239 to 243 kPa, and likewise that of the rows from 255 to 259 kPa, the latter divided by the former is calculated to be 0.96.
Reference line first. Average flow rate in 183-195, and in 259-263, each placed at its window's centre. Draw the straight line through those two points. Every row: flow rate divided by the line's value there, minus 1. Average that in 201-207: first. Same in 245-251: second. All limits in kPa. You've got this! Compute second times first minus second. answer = 0.01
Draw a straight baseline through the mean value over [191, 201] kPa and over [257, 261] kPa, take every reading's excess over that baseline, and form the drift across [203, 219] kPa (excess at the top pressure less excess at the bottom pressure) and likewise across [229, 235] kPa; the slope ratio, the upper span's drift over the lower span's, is 65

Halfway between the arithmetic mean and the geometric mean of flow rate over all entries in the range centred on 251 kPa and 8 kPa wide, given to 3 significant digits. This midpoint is 2.56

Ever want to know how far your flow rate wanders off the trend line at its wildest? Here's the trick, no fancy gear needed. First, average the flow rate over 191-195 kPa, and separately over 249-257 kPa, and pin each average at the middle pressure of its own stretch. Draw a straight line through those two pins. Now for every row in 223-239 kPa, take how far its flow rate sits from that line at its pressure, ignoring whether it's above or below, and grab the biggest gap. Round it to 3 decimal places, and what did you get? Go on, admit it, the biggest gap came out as 0.176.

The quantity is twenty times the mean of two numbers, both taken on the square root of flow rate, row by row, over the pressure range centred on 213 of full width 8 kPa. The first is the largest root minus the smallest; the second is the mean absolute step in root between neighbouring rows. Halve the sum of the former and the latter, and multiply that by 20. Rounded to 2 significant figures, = 0.73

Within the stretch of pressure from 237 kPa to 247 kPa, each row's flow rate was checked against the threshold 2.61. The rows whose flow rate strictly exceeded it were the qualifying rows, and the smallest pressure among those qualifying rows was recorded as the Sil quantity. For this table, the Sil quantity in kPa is 238.0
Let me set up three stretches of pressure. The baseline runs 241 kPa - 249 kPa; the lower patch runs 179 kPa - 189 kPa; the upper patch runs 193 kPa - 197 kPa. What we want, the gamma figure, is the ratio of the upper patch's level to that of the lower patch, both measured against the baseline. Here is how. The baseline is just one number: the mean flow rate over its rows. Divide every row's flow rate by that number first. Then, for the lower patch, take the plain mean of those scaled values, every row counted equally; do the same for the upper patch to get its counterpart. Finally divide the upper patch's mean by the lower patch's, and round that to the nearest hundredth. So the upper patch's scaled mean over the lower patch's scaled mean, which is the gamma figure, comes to 1.01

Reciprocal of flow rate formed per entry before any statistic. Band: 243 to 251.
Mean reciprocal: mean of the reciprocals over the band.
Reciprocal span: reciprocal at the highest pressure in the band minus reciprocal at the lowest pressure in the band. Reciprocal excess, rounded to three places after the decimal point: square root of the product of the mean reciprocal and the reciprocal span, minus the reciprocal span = 0.061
